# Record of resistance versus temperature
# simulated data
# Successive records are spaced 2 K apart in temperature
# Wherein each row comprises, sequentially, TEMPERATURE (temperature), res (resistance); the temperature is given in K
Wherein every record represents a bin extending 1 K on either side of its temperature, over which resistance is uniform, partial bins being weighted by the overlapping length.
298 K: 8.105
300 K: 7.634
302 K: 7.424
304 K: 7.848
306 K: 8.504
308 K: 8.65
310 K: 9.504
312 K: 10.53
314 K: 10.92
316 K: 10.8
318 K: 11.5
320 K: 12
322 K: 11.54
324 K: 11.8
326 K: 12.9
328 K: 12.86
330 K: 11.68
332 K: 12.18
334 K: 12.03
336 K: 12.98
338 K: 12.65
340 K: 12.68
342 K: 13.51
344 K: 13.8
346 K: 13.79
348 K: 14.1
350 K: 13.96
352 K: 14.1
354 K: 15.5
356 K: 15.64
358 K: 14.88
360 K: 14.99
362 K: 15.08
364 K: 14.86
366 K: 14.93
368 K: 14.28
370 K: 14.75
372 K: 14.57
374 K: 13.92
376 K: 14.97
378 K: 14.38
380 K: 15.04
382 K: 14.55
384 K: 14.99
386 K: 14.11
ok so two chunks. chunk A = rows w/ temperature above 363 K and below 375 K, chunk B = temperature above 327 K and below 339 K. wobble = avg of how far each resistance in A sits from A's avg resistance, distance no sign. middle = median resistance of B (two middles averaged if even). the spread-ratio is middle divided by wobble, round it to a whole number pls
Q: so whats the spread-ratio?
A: 41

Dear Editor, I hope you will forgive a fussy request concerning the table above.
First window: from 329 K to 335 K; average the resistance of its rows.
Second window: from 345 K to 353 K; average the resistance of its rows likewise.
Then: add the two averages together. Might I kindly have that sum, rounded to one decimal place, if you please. 26.0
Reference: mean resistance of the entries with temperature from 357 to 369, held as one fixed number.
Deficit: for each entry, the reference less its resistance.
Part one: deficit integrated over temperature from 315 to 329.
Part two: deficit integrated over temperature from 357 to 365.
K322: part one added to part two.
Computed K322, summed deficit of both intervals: 40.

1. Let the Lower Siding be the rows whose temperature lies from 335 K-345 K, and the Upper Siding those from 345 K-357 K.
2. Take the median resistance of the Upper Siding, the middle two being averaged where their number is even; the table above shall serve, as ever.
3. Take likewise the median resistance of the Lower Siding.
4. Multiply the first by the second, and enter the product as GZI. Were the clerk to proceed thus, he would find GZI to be 183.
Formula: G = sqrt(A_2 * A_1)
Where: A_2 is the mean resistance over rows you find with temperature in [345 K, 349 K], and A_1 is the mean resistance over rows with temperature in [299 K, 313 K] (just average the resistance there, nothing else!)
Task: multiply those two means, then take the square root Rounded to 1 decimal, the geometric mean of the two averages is 10.9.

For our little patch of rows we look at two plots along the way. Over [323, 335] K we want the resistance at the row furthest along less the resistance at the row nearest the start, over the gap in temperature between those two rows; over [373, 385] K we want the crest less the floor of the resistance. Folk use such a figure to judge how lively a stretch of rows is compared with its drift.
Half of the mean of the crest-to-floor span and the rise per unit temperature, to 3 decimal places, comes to 0.286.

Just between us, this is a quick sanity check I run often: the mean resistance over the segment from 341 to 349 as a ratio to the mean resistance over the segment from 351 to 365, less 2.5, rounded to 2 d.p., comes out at -1.58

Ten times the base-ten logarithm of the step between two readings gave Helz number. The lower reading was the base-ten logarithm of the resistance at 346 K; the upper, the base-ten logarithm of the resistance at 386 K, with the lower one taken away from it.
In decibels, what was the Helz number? -20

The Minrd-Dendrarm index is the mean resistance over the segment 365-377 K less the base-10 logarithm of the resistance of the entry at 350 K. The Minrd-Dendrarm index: 13.4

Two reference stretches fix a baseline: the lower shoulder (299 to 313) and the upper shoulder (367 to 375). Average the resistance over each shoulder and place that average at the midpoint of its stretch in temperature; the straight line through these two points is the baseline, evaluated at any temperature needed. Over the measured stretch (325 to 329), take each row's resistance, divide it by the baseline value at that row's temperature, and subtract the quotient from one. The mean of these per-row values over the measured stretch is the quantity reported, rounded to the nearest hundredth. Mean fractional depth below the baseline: -0.23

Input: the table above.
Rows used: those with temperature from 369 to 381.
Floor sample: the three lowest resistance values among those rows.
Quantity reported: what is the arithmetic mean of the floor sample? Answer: 14.3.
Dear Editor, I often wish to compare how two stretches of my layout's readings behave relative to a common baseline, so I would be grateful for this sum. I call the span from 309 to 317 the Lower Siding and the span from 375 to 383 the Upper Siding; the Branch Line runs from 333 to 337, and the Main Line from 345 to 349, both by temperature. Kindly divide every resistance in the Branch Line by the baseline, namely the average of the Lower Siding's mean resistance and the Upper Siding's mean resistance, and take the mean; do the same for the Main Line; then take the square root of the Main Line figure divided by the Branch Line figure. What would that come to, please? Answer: 1.06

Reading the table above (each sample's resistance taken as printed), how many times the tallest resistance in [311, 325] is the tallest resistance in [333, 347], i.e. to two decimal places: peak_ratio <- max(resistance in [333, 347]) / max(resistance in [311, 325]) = 1.15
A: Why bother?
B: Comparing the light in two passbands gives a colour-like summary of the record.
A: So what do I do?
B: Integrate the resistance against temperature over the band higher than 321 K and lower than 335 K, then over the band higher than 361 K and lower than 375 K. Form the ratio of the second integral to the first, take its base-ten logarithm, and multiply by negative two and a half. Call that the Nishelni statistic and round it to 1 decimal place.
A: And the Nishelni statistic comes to -0.2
